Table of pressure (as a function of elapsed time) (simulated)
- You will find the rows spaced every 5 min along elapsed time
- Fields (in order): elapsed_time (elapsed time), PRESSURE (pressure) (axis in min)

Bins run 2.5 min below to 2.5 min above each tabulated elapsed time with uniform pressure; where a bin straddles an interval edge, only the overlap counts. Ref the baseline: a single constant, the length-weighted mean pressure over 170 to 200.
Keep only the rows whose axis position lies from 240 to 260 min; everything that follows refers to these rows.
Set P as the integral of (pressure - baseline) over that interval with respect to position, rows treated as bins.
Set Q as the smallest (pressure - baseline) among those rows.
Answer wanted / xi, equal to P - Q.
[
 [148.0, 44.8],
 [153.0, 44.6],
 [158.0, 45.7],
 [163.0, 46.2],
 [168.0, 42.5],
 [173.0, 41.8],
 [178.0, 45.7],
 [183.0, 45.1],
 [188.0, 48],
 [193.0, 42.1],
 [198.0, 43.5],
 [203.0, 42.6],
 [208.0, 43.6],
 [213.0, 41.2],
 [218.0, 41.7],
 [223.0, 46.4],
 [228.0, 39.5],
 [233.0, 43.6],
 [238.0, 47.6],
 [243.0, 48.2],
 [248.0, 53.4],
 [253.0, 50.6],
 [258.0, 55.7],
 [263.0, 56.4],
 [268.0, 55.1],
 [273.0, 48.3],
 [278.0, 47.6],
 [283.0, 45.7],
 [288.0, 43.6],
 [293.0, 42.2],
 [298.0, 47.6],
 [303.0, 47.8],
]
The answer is 145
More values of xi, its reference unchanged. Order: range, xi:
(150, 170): 11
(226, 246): 19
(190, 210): -24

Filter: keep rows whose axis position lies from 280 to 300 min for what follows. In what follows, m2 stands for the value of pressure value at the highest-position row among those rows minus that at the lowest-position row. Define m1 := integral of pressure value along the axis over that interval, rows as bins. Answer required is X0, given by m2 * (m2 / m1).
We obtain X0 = 0.00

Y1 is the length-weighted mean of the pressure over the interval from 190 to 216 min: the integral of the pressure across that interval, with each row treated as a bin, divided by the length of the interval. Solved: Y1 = 42.7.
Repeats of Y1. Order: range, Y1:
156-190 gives 44.9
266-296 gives 47.0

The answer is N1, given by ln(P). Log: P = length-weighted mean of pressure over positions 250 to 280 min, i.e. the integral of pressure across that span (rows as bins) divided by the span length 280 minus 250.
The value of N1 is 3.959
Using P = 52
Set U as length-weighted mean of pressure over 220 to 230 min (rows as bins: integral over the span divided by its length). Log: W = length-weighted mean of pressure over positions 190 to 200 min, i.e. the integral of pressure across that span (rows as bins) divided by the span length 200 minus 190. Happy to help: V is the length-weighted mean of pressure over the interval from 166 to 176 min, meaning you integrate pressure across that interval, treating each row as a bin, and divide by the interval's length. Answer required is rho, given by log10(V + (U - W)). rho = 1.63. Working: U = 43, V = 42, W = 43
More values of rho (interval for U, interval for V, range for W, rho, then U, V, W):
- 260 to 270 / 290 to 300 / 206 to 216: 1.76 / 56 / 45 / 42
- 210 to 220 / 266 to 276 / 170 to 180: 1.69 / 42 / 51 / 44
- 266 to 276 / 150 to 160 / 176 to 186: 1.71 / 51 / 45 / 46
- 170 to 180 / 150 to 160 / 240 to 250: 1.58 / 44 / 45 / 51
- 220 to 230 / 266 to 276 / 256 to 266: 1.58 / 43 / 51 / 56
